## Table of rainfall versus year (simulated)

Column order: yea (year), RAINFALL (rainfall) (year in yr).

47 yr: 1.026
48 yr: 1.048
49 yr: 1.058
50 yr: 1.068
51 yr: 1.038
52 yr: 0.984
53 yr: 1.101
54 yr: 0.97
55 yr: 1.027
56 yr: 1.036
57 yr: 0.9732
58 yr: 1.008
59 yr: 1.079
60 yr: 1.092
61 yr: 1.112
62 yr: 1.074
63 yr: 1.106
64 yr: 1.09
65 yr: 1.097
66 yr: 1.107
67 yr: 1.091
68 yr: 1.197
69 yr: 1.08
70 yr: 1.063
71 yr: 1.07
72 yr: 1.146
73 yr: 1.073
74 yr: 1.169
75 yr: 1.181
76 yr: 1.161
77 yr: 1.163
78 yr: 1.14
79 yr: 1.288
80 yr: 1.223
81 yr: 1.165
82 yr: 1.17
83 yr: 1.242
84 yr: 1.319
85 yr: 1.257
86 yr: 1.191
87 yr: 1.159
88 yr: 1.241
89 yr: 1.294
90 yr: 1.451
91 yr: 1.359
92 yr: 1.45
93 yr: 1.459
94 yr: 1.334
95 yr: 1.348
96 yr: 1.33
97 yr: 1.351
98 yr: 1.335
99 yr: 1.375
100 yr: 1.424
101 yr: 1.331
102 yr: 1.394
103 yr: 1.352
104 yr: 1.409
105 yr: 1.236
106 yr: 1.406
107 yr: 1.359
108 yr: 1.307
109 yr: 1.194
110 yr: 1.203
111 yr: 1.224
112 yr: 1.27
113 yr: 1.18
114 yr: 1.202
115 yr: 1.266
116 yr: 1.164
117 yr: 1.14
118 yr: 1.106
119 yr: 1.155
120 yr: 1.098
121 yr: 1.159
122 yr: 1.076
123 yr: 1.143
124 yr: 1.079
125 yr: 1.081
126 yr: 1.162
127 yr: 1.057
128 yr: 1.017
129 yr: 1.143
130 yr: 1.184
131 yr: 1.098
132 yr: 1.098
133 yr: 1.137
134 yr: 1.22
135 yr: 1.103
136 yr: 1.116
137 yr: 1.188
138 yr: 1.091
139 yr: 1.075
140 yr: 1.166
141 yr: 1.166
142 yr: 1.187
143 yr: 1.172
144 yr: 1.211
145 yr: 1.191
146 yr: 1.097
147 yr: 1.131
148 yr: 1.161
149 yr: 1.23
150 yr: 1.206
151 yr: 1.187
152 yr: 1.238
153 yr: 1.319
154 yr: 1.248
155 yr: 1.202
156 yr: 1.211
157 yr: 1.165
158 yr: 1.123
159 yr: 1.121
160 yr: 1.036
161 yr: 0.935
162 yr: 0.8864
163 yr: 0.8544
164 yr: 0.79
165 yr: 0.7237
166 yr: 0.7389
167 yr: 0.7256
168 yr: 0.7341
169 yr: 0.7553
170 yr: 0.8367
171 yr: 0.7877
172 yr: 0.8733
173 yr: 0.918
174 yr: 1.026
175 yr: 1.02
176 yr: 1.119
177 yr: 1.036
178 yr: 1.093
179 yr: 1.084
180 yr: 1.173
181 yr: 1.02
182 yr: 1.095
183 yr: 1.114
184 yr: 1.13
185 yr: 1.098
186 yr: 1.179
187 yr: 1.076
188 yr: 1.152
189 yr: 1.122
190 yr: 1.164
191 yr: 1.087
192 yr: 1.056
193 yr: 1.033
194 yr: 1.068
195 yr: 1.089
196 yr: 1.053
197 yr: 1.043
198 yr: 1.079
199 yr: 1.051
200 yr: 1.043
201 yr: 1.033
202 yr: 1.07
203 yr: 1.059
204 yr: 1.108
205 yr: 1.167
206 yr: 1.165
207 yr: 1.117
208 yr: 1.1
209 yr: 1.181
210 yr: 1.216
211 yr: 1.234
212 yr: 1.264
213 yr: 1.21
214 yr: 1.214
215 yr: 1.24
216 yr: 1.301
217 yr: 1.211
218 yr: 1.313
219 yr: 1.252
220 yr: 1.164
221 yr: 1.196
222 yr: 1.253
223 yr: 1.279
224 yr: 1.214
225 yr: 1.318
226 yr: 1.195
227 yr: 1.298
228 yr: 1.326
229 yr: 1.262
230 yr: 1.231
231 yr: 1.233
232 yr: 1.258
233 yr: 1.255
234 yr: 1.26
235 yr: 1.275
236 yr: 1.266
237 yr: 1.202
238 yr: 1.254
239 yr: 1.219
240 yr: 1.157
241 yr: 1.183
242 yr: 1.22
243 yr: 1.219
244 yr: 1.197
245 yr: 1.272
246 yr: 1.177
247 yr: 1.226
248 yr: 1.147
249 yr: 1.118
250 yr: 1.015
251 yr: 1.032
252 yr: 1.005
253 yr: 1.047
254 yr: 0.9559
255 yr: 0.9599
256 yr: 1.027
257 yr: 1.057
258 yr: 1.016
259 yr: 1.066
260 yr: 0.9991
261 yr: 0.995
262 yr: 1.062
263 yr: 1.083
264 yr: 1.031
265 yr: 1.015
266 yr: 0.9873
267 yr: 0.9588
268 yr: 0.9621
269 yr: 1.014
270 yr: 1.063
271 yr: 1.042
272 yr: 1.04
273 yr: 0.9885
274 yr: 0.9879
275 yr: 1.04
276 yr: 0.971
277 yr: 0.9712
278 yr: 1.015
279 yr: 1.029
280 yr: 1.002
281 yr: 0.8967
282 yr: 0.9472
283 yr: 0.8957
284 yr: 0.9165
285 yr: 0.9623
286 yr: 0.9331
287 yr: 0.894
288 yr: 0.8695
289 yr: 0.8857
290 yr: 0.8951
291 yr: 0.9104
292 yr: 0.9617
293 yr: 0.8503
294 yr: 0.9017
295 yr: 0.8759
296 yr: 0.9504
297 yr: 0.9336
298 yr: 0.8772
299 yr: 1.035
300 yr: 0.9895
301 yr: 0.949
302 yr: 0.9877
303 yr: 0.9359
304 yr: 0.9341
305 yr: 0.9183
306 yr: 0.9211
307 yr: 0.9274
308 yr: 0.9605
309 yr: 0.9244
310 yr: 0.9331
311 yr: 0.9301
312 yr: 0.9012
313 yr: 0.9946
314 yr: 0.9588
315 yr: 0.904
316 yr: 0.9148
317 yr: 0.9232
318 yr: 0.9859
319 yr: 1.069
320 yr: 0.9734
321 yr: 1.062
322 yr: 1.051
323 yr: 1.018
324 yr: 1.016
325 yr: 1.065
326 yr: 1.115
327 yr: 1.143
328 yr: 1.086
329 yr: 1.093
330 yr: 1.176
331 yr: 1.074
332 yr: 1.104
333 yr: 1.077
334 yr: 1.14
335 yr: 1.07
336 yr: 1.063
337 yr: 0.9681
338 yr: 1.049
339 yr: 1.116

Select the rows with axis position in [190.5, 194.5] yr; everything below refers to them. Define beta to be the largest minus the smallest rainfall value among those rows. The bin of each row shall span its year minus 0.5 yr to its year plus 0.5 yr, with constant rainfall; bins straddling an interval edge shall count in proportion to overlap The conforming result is 0.054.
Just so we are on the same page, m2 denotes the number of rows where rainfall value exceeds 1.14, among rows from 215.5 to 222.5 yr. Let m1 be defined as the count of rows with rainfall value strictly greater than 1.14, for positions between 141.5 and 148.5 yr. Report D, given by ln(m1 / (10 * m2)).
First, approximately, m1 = 5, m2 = 7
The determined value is -2.6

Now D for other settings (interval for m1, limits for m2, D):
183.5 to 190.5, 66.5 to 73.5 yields -1.9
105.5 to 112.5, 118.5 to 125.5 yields -1.5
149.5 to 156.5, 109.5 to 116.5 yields -2.3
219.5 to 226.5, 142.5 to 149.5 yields -2.0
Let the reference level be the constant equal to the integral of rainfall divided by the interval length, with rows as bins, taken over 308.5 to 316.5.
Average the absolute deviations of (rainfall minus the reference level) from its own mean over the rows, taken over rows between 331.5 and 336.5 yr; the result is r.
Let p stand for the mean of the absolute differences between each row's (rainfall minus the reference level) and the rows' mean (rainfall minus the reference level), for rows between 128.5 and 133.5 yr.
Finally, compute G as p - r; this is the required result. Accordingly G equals 0.002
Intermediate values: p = 0.027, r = 0.025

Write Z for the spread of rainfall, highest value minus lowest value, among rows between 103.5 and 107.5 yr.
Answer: 0.17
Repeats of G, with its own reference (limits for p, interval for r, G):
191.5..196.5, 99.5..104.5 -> -0.017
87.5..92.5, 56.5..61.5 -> 0.023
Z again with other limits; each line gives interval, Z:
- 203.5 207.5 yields 0.06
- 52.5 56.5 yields 0.13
